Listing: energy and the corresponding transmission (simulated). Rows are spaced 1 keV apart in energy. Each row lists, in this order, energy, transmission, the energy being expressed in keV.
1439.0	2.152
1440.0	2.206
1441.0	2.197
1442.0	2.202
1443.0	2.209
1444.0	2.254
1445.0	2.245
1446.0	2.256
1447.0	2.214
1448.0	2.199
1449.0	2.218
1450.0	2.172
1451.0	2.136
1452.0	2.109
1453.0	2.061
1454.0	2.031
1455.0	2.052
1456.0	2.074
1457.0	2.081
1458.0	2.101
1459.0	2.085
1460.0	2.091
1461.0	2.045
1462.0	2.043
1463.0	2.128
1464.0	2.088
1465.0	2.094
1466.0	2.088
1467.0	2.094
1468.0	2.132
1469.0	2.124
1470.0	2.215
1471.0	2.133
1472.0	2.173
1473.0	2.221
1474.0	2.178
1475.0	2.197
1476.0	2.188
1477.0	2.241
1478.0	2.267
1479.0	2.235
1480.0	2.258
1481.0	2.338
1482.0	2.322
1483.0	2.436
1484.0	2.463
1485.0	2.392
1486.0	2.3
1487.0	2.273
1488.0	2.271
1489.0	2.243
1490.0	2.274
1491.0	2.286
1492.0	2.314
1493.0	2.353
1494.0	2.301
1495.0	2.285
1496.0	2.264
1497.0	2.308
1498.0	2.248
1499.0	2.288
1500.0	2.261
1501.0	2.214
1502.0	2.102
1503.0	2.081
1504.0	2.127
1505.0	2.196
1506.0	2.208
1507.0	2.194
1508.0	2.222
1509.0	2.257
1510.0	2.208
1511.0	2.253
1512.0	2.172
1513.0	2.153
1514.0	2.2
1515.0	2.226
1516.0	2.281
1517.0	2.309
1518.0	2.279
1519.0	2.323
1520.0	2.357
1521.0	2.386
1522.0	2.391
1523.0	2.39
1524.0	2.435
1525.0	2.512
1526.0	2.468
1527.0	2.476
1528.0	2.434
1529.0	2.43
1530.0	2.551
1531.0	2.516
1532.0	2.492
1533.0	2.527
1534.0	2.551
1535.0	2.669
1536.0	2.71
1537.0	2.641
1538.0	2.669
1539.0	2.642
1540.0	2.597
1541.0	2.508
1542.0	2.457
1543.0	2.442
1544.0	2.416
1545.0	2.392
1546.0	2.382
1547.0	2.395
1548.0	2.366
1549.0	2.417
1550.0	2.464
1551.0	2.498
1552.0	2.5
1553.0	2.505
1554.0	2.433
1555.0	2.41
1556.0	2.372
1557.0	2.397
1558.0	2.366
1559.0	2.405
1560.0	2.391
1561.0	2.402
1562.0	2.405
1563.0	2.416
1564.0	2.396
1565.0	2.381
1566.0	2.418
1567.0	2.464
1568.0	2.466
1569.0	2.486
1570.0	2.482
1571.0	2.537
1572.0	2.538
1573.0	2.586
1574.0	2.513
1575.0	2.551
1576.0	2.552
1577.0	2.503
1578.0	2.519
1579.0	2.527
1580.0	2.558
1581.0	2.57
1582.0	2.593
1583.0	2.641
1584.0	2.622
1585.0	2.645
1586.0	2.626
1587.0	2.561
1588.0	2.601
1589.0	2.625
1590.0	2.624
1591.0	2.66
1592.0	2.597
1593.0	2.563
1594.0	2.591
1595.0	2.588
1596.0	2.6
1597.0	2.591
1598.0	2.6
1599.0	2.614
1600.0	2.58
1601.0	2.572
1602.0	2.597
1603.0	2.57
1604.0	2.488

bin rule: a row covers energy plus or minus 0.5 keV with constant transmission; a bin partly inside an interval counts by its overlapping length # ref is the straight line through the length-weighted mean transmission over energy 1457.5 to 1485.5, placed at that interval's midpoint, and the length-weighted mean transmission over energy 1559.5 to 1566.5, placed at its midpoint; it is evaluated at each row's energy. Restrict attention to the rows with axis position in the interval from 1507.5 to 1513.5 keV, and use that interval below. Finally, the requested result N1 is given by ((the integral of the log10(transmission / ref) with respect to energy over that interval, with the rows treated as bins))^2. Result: 0.007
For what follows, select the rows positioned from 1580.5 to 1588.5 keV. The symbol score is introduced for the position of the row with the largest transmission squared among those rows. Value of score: 1585.0 keV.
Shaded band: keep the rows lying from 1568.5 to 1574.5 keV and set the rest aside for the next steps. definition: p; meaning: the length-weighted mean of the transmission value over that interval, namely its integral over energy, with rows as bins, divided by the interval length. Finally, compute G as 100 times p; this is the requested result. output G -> 252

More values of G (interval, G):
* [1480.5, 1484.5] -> 239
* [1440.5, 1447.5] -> 223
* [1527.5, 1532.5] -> 248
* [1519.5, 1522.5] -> 238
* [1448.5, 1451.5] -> 218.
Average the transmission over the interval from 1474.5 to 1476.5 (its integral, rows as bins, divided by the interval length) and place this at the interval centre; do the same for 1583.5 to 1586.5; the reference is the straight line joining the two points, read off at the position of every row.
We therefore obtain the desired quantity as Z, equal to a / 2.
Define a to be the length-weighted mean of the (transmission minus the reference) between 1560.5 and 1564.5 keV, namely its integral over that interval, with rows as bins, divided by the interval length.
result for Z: -0.07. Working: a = -0.14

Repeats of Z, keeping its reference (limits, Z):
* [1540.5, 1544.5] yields 0.00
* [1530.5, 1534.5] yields 0.05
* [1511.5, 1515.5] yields -0.08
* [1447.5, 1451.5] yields 0.05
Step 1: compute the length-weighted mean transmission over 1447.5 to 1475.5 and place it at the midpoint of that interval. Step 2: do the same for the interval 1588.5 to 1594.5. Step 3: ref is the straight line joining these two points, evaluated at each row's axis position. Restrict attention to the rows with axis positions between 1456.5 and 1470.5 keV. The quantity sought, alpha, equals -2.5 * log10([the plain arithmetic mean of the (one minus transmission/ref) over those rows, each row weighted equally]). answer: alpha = 4.7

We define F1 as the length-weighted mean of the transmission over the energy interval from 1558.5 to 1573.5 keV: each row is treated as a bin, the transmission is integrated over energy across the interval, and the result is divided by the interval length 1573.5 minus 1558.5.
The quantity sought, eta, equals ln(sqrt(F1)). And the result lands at 0.45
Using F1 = 2.45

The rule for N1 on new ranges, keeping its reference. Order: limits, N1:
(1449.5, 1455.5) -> 0.005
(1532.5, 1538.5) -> 0.092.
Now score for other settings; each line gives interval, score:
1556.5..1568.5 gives 1568.0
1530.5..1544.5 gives 1536.0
